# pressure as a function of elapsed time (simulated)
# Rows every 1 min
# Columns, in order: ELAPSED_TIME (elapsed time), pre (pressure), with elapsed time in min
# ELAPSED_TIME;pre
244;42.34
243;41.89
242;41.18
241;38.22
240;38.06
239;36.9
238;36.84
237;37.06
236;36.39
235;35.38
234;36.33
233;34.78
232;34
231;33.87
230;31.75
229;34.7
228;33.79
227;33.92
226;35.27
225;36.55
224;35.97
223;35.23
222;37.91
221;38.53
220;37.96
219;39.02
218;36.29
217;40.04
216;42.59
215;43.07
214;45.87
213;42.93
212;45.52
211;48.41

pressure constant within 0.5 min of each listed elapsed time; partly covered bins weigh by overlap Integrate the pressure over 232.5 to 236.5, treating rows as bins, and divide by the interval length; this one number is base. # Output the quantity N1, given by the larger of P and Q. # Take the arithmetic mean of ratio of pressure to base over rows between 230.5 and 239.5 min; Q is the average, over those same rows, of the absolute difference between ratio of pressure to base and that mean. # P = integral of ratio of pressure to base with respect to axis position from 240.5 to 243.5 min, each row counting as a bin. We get 3.4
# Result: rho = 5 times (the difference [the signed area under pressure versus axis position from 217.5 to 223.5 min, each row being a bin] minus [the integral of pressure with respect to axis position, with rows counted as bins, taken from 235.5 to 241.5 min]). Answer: 7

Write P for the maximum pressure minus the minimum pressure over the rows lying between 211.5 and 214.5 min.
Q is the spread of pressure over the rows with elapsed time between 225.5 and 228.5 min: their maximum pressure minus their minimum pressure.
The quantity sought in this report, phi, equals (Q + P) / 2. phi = 2.2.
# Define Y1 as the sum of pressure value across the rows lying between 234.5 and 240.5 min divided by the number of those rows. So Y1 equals 36.8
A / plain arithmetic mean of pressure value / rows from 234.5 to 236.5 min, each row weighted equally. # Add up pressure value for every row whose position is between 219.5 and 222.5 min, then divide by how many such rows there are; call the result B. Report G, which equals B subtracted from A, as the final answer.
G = -2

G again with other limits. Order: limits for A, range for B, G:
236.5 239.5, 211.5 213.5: -7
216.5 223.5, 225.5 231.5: 4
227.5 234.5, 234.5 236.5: -2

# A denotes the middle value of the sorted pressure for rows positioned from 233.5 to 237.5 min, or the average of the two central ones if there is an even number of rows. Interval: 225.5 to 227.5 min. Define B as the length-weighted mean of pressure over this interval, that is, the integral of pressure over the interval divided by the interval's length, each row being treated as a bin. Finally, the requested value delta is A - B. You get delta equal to 1.8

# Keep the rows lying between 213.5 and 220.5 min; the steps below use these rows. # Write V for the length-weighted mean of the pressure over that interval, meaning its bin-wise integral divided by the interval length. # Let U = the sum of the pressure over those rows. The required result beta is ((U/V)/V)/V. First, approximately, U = 285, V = 40.7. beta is 0.0042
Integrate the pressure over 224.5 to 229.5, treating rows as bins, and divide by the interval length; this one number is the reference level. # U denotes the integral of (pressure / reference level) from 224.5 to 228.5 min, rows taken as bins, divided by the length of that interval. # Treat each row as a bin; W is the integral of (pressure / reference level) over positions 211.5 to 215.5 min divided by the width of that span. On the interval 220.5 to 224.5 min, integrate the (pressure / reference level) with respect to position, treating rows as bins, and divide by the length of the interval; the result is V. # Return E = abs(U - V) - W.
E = -1.21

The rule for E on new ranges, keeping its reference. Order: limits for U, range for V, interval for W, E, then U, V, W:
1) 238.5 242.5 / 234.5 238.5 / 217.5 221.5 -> -1.03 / 1.107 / 1.05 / 1.09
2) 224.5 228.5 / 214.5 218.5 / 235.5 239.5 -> -0.89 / 1.001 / 1.16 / 1.06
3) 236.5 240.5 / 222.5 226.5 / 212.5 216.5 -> -1.21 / 1.068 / 1.03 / 1.25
